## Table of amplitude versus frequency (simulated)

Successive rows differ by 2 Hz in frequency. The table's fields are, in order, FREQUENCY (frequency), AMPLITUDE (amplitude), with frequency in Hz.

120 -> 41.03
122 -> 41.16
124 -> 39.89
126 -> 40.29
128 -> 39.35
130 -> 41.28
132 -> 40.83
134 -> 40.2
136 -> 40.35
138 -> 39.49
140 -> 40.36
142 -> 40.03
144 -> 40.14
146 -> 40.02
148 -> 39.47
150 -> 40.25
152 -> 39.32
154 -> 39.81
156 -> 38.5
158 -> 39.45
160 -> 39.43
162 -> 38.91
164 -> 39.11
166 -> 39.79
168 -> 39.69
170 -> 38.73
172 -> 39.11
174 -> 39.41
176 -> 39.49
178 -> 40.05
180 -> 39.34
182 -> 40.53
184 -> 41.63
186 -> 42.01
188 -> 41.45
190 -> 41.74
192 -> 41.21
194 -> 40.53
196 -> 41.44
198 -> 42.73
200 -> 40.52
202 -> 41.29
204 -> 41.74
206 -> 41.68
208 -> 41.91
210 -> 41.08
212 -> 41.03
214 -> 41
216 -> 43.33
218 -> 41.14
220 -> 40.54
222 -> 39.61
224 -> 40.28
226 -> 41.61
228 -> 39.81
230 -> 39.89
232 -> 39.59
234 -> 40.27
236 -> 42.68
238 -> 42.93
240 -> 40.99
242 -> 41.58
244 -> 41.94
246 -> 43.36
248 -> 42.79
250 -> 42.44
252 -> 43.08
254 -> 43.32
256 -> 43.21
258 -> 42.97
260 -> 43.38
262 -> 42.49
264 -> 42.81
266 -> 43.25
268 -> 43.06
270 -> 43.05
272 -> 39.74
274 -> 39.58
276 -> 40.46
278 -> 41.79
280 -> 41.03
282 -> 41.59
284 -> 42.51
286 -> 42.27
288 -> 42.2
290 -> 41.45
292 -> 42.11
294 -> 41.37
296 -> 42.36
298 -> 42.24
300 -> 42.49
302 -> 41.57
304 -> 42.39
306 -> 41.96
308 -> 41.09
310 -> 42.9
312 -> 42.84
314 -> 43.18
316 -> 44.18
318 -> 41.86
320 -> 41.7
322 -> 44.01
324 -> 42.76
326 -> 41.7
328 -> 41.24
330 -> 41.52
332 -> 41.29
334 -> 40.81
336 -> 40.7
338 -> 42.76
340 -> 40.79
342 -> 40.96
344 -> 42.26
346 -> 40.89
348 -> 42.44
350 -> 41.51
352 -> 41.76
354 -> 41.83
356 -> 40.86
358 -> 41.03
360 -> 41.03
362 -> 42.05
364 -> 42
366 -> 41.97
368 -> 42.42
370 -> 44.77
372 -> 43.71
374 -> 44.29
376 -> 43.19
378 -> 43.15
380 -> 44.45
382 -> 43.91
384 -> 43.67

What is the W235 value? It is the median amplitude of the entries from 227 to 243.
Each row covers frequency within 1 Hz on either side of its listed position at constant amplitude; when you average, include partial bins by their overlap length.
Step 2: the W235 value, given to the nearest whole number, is 41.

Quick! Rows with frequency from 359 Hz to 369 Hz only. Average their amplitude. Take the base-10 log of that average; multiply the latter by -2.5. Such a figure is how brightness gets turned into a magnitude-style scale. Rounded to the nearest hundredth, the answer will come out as -4.06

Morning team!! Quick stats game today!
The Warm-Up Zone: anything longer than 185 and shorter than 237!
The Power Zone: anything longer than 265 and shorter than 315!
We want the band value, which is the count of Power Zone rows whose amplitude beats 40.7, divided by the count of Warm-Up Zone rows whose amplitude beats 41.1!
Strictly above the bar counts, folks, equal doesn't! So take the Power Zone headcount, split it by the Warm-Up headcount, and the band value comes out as 1.6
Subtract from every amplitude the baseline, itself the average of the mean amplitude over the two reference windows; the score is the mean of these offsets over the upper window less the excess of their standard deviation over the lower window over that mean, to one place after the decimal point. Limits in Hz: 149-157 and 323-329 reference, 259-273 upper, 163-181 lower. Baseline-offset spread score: 3.3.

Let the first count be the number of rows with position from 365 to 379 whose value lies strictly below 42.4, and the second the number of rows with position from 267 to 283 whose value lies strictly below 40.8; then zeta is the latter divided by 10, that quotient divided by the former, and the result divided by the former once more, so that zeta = 0.30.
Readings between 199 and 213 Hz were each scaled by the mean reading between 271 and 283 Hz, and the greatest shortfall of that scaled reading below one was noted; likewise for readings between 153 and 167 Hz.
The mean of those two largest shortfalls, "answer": 0.029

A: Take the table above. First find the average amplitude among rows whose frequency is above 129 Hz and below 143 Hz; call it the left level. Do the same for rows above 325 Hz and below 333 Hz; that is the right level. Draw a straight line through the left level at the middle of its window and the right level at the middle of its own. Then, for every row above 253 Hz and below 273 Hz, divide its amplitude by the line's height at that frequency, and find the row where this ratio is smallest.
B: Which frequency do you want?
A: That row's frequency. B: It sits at 272 Hz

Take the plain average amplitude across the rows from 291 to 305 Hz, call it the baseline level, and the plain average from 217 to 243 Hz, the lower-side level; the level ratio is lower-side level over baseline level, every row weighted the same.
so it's 0.971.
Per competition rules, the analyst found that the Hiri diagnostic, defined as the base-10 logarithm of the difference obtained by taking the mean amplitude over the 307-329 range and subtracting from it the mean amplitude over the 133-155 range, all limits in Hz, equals 0.4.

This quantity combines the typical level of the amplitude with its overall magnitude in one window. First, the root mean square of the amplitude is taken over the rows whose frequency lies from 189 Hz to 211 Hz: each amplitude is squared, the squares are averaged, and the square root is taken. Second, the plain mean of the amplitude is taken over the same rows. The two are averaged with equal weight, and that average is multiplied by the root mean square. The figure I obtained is 1718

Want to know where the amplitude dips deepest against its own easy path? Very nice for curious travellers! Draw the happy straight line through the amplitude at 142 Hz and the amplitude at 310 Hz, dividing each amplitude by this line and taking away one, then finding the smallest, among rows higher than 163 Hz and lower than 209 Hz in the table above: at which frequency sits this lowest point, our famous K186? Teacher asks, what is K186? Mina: 170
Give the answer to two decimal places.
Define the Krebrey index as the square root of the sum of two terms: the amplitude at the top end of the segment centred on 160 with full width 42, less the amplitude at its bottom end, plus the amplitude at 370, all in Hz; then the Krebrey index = 6.61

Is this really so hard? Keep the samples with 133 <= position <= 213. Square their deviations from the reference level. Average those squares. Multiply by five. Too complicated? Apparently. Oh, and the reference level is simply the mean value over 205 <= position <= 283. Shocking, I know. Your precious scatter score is 15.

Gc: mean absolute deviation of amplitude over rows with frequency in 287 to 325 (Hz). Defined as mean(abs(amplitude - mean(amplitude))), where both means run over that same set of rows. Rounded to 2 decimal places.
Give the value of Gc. 0.63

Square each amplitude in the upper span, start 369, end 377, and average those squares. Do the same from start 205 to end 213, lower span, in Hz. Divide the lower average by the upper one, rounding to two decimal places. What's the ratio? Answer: 0.89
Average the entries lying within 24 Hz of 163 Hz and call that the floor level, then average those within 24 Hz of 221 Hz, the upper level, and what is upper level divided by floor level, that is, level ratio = 1.04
